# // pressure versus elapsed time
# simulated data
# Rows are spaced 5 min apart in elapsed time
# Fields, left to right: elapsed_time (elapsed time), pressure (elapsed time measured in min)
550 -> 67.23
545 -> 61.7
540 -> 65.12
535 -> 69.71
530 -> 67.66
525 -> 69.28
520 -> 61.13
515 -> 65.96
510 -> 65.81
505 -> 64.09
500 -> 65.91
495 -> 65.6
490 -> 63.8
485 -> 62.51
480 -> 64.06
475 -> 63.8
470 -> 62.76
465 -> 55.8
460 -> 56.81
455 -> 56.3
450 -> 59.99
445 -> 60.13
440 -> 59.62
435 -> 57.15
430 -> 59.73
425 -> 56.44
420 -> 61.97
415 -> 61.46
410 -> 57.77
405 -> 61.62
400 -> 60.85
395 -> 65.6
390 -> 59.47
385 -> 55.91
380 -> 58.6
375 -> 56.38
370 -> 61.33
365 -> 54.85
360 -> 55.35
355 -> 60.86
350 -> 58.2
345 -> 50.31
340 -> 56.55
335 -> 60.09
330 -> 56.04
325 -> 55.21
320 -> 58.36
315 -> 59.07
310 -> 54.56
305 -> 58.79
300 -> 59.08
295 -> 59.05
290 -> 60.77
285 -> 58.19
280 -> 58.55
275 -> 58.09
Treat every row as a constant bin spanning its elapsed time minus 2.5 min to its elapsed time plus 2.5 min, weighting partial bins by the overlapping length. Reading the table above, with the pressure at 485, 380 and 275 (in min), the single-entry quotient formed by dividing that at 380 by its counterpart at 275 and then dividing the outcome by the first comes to 0.0161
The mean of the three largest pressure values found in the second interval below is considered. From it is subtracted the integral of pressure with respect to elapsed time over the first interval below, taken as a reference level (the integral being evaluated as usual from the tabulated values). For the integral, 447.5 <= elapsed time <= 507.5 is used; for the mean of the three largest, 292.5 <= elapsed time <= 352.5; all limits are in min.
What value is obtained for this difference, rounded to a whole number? -3648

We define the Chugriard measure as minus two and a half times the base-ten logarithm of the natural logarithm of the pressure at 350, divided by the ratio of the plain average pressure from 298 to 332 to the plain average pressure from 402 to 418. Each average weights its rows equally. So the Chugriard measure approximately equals -1.58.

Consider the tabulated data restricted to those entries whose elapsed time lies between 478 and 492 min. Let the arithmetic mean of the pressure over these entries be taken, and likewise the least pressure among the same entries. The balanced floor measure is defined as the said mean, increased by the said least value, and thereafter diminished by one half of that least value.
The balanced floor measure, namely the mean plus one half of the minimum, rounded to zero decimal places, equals 95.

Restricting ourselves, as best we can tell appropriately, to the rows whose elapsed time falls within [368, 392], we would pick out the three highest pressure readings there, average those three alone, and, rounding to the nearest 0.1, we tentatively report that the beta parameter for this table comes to 59.8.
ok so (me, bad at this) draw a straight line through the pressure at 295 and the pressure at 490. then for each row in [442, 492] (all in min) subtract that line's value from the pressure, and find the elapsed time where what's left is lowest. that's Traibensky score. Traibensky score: 465 min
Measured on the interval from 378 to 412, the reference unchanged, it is 385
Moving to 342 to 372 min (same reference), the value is 345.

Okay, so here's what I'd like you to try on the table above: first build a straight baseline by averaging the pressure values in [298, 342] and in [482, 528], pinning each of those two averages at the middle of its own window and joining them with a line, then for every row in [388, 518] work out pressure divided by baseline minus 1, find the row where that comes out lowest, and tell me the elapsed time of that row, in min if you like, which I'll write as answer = 465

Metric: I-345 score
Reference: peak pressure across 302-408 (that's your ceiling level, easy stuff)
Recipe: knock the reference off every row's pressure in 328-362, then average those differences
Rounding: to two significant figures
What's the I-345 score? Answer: -8.8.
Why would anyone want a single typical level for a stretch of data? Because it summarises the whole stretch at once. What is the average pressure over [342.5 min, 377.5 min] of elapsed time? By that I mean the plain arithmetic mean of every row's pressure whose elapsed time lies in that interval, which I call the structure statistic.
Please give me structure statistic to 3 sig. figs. 56.8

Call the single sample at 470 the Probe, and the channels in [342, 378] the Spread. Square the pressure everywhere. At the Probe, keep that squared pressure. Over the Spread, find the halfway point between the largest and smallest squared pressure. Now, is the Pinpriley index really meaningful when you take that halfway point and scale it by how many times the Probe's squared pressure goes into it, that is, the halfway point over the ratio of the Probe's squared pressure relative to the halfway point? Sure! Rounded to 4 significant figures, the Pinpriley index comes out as 2513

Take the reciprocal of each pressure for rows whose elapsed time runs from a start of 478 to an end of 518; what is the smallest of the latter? 0.0152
